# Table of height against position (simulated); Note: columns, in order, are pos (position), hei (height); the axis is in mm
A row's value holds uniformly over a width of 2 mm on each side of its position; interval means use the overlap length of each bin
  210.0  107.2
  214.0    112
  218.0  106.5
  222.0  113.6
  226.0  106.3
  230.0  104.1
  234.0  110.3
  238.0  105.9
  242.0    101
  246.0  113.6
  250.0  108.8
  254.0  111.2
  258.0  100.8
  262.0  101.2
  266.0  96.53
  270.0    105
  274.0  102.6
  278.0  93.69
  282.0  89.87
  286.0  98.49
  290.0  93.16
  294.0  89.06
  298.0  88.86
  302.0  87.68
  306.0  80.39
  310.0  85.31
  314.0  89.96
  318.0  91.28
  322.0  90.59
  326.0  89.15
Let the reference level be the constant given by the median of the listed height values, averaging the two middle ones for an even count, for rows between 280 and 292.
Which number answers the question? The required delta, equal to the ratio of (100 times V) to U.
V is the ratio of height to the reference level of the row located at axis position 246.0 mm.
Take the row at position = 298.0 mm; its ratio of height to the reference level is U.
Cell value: 128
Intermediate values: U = 0.95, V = 1.22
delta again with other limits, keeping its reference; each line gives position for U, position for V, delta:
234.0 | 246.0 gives 103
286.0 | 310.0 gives 87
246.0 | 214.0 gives 99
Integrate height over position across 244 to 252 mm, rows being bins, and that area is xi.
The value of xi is 890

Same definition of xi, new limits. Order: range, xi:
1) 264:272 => 806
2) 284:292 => 767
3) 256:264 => 808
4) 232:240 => 865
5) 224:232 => 842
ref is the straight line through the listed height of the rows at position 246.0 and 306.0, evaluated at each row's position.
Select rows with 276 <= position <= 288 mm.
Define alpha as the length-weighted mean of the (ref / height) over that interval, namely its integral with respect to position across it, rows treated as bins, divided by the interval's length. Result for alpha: 1.00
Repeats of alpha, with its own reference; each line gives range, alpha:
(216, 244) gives 1.15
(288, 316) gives 0.94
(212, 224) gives 1.17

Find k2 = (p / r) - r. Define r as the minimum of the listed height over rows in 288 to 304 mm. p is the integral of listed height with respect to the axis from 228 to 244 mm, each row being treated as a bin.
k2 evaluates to -68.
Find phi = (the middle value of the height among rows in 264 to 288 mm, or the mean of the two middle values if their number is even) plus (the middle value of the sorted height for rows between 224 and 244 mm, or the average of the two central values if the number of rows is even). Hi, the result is 203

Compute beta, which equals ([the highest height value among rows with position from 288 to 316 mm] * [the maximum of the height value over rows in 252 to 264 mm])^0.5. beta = 102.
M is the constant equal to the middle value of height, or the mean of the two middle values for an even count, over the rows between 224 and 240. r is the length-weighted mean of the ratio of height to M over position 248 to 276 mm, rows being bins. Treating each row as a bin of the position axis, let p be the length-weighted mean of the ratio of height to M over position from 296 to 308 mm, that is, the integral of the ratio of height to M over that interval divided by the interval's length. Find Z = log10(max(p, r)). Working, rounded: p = 0.81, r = 0.98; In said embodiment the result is -0.010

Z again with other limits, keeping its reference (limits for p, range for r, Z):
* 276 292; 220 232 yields 0.008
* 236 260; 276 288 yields 0.003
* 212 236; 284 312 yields 0.011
